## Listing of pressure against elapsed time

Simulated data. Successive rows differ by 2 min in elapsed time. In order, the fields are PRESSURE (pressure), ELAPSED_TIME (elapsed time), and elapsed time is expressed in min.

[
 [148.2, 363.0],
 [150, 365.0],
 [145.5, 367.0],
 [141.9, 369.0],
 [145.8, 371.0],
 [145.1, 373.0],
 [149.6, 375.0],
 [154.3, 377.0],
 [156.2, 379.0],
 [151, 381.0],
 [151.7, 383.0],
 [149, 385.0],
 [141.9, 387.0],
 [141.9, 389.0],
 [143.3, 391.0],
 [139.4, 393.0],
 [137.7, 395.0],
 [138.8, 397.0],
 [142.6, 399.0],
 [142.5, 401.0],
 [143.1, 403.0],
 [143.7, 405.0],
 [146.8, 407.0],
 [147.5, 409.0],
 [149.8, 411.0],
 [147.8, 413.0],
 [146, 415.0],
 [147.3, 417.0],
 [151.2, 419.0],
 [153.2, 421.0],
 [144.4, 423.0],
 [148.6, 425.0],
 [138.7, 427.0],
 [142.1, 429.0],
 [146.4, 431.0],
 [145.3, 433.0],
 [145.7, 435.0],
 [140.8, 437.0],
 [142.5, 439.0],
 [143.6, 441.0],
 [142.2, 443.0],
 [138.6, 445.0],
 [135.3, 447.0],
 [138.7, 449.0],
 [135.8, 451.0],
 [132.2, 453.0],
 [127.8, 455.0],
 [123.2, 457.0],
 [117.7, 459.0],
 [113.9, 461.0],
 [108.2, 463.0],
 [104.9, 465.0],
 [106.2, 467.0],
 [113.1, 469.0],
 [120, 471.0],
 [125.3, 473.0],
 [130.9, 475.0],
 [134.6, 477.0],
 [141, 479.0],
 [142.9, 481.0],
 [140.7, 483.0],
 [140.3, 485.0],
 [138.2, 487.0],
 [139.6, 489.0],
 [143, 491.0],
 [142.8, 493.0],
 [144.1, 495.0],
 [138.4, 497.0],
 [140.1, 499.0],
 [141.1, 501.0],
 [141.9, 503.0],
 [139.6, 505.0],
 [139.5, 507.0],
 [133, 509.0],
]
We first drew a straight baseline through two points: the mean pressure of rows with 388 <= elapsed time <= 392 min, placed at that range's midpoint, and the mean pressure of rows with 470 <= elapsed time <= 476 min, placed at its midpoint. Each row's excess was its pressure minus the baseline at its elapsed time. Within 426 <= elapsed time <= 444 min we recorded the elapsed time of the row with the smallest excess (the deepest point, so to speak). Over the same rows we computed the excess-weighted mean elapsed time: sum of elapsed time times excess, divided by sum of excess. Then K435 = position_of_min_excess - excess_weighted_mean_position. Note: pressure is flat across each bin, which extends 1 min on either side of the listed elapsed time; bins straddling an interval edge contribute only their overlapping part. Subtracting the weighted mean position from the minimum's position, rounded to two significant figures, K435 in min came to -8.7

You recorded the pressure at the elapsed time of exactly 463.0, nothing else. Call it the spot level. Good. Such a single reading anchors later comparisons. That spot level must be 108.2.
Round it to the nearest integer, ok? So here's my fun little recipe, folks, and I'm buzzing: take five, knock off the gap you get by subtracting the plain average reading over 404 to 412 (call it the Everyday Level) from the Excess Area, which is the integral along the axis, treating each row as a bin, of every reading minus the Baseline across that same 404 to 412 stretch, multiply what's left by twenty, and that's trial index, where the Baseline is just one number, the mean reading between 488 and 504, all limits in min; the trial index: 2147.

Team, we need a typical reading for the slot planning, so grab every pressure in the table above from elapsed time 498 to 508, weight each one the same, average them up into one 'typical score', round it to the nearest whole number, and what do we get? 140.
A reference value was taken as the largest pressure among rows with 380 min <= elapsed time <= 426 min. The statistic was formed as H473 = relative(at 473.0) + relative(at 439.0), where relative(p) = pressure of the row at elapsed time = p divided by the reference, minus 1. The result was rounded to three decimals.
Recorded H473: -0.252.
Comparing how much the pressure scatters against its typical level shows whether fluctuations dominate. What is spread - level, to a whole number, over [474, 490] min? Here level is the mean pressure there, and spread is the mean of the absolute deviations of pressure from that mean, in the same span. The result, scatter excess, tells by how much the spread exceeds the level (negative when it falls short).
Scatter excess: -136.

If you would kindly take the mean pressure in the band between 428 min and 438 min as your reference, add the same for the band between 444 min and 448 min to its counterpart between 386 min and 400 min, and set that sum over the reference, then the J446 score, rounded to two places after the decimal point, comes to 1.93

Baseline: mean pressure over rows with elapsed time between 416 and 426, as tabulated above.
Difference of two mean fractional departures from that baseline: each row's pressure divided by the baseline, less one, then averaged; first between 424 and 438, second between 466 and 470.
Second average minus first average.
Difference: -0.23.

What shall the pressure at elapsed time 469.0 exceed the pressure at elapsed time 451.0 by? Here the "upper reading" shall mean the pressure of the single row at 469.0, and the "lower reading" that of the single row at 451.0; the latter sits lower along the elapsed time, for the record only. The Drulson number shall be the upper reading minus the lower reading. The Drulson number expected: -23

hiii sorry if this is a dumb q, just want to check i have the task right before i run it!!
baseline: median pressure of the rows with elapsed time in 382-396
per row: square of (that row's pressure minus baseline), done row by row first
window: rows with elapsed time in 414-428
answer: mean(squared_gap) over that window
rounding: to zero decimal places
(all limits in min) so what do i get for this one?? 46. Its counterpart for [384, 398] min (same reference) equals 12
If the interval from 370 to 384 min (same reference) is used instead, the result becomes 89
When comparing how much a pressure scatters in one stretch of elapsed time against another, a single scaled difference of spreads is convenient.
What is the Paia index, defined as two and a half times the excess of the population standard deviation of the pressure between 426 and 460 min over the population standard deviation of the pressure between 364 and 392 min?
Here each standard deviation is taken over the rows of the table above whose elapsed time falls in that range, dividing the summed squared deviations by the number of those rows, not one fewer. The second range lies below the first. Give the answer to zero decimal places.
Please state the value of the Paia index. 8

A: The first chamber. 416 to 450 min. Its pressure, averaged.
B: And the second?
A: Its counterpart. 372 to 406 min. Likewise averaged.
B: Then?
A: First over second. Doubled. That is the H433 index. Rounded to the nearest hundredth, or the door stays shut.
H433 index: 1.98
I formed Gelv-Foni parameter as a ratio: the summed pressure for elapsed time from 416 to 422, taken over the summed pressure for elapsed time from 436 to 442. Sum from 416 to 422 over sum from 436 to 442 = 1.06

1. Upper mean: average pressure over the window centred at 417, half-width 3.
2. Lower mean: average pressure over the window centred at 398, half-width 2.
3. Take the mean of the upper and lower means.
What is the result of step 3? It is 144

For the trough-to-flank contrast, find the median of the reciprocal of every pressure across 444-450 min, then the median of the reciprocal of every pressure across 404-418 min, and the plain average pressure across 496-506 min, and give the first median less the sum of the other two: -140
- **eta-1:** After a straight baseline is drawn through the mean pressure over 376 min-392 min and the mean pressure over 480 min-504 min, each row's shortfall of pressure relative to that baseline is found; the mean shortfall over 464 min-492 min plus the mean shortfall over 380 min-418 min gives 15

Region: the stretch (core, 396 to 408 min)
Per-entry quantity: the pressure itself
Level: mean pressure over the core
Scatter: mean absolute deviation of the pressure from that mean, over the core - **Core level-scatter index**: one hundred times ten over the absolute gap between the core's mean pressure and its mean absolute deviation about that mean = 7.1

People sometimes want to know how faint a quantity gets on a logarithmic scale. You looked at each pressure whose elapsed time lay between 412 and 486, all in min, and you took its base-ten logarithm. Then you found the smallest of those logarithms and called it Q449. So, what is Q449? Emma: 2.02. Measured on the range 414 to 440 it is 2.14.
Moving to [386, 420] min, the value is 2.14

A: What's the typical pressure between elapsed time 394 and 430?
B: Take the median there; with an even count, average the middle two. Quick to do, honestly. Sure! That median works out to 145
